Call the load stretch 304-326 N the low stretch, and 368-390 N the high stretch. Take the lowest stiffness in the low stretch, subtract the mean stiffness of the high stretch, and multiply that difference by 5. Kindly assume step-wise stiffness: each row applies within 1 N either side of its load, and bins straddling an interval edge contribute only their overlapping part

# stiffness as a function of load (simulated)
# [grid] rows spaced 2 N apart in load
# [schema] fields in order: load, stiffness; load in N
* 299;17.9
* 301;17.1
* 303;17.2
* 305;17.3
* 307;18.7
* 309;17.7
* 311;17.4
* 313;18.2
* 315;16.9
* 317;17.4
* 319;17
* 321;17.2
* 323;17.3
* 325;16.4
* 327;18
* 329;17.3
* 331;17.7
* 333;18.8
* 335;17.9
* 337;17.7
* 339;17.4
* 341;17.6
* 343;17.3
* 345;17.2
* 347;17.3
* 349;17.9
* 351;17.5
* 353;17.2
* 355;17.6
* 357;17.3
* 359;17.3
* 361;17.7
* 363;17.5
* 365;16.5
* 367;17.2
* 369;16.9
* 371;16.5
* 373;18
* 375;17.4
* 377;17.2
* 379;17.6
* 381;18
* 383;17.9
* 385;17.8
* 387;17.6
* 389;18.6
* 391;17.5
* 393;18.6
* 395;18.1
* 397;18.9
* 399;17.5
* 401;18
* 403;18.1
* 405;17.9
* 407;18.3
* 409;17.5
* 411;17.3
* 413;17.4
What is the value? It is -6.0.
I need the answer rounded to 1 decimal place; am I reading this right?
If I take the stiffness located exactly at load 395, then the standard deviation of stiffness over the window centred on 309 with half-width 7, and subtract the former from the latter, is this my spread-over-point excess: -17.5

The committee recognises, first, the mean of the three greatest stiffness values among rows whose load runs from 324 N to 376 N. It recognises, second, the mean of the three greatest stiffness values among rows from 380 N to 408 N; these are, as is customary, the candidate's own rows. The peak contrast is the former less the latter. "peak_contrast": -0.43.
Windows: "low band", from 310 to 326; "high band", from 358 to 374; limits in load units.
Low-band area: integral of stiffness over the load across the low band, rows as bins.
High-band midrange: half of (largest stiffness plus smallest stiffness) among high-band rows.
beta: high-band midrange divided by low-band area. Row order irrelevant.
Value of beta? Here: 0.0626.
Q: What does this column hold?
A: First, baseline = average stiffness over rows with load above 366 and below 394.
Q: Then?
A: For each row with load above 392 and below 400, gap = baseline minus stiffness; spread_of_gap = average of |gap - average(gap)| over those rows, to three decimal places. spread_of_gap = 0.475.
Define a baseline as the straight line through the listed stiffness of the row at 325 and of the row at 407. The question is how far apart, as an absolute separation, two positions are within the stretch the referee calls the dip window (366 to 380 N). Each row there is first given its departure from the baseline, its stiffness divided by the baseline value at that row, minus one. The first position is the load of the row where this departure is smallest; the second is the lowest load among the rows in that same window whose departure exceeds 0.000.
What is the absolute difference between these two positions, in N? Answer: 2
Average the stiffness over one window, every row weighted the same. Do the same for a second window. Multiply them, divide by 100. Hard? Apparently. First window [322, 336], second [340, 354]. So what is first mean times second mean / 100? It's 3.07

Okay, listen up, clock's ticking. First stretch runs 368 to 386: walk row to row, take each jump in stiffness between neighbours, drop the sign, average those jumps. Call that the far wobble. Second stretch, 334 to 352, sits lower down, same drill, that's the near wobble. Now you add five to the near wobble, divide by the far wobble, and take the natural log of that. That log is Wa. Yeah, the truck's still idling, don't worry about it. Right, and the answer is 2.43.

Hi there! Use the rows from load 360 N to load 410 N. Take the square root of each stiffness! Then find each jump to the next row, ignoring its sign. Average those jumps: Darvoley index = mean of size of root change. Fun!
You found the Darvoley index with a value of 0.069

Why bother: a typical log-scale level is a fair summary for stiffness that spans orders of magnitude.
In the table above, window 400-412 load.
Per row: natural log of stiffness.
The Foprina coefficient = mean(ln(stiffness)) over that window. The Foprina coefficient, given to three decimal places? 2.882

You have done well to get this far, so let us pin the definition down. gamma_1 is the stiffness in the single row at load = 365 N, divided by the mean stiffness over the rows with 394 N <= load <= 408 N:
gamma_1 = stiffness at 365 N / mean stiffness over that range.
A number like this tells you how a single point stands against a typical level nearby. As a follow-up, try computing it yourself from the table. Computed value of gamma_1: 0.91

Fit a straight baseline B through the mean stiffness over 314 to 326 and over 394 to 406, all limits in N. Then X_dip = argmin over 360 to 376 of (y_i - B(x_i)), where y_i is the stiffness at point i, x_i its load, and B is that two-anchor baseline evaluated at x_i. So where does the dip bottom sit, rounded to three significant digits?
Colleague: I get 371 N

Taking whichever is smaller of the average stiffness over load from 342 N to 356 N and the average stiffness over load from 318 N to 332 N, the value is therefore 17.3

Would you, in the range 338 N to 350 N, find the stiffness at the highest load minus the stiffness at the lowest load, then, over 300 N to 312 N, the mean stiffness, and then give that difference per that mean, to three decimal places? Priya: 0.028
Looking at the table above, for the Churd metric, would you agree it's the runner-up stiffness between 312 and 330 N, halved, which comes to 9.0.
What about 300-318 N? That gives 9.1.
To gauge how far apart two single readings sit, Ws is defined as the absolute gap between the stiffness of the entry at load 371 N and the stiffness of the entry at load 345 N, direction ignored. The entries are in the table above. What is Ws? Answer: 0.7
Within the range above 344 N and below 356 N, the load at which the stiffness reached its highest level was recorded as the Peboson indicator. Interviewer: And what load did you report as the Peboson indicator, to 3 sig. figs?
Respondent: 349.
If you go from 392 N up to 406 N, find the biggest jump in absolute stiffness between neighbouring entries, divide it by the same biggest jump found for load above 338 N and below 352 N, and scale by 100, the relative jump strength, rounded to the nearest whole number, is 233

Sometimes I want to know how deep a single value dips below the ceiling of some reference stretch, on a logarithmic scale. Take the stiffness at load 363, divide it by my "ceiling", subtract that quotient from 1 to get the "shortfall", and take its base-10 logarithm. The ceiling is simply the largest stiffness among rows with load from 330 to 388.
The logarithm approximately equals -1.16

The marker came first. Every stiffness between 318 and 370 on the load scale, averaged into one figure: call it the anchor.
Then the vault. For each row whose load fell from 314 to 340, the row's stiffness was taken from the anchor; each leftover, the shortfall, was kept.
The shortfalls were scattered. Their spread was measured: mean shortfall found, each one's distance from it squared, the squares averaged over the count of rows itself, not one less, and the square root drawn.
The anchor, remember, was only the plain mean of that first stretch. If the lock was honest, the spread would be 0.57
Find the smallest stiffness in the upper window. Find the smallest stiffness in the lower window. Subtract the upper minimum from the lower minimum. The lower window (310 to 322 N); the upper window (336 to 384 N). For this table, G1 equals 0.40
